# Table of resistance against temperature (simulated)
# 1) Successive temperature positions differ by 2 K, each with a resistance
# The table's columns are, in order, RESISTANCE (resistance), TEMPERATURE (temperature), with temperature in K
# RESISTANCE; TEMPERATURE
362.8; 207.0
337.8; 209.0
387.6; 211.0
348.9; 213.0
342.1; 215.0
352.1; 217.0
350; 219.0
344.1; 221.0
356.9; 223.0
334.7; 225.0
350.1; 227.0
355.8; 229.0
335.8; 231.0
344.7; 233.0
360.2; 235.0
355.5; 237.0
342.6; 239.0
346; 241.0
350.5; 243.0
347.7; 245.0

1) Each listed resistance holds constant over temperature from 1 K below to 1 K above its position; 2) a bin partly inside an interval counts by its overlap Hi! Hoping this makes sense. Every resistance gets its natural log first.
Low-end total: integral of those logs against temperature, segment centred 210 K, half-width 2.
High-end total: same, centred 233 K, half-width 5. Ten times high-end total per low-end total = 25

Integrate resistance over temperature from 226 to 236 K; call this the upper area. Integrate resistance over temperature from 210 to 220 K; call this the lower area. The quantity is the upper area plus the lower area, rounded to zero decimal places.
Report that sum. 7055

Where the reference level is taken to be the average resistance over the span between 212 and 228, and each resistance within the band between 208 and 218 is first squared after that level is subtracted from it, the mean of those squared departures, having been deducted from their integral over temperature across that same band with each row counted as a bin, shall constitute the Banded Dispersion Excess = 3173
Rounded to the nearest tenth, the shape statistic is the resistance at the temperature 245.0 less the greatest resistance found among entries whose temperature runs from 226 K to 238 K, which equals -12.5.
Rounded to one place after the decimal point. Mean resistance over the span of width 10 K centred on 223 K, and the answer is 347.2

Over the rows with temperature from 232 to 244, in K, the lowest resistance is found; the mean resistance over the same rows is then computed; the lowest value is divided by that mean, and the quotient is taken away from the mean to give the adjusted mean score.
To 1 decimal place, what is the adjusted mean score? 348.9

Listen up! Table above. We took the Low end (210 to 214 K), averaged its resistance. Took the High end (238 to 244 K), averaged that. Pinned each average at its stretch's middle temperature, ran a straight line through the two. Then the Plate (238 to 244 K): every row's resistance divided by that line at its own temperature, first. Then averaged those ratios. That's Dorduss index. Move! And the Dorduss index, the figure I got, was 1.00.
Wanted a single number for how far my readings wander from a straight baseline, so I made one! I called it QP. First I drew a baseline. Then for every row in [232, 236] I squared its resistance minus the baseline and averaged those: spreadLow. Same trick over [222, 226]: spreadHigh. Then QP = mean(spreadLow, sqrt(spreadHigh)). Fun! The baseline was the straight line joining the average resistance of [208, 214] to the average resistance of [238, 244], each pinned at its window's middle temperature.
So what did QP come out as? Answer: 45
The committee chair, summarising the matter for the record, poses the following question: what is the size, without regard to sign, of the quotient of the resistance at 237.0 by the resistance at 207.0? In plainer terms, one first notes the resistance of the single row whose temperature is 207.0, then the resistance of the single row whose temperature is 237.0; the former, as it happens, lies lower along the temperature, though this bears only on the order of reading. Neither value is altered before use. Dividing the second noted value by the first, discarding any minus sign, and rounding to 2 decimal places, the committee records 0.98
